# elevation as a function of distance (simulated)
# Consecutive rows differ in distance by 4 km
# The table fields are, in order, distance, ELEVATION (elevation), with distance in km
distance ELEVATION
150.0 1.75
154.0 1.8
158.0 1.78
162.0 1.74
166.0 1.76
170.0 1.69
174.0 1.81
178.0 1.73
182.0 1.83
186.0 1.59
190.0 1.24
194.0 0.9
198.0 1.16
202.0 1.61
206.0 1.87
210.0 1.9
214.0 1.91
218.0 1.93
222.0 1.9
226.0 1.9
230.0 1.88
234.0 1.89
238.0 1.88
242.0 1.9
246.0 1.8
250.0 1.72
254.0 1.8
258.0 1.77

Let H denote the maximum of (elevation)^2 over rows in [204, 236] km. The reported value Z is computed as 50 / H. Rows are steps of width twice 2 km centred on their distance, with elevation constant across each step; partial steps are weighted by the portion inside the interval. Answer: 13.4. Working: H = 3.72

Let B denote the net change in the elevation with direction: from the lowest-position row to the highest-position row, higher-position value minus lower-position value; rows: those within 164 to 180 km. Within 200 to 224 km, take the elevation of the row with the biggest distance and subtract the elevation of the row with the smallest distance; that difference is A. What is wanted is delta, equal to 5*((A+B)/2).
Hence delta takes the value 0.65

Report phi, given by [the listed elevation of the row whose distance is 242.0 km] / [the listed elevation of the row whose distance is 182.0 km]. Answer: 1.04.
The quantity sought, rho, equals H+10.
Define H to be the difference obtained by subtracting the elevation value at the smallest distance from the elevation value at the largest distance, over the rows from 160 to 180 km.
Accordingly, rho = 10.0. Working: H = -0.01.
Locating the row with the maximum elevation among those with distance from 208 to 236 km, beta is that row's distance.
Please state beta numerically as 218.0 km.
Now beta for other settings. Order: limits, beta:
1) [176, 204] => 182.0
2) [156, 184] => 182.0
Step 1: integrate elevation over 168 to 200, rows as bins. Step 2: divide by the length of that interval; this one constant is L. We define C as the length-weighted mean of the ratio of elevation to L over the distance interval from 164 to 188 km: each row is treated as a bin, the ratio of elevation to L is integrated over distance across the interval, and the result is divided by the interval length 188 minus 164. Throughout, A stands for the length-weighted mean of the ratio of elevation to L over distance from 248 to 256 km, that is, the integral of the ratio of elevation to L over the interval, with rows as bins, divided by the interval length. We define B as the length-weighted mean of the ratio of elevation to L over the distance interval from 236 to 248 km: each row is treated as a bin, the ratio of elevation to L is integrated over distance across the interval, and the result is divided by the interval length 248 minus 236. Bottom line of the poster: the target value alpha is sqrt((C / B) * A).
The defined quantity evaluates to 1.05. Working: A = 1.18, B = 1.25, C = 1.16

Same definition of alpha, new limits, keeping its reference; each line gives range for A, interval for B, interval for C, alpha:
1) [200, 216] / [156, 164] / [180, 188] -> 1.09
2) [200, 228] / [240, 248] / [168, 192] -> 1.05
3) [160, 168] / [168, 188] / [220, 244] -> 1.13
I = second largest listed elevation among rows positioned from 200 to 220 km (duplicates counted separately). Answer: 1.91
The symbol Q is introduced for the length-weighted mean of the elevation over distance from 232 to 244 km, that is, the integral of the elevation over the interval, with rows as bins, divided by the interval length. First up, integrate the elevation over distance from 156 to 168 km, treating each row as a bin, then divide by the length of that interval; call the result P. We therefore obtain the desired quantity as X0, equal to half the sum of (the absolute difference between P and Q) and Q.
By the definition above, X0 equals 1.01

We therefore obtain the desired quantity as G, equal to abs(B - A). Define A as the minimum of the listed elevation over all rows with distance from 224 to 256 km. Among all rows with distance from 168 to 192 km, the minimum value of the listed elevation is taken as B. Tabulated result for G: 0.5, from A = 1.72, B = 1.24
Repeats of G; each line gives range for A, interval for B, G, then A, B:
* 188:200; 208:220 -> 1.0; 0.9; 1.9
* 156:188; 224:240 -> 0.3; 1.59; 1.88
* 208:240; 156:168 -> 0.1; 1.88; 1.74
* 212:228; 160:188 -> 0.3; 1.9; 1.59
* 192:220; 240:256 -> 0.8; 0.9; 1.72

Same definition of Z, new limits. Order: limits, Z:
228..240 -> 14.0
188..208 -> 14.3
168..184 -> 14.9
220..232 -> 13.9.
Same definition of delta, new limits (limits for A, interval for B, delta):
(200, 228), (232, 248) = 0.50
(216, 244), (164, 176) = 0.05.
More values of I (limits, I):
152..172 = 1.78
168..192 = 1.81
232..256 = 1.89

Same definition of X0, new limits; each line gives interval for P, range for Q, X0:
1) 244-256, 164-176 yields 0.89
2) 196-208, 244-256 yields 1.00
